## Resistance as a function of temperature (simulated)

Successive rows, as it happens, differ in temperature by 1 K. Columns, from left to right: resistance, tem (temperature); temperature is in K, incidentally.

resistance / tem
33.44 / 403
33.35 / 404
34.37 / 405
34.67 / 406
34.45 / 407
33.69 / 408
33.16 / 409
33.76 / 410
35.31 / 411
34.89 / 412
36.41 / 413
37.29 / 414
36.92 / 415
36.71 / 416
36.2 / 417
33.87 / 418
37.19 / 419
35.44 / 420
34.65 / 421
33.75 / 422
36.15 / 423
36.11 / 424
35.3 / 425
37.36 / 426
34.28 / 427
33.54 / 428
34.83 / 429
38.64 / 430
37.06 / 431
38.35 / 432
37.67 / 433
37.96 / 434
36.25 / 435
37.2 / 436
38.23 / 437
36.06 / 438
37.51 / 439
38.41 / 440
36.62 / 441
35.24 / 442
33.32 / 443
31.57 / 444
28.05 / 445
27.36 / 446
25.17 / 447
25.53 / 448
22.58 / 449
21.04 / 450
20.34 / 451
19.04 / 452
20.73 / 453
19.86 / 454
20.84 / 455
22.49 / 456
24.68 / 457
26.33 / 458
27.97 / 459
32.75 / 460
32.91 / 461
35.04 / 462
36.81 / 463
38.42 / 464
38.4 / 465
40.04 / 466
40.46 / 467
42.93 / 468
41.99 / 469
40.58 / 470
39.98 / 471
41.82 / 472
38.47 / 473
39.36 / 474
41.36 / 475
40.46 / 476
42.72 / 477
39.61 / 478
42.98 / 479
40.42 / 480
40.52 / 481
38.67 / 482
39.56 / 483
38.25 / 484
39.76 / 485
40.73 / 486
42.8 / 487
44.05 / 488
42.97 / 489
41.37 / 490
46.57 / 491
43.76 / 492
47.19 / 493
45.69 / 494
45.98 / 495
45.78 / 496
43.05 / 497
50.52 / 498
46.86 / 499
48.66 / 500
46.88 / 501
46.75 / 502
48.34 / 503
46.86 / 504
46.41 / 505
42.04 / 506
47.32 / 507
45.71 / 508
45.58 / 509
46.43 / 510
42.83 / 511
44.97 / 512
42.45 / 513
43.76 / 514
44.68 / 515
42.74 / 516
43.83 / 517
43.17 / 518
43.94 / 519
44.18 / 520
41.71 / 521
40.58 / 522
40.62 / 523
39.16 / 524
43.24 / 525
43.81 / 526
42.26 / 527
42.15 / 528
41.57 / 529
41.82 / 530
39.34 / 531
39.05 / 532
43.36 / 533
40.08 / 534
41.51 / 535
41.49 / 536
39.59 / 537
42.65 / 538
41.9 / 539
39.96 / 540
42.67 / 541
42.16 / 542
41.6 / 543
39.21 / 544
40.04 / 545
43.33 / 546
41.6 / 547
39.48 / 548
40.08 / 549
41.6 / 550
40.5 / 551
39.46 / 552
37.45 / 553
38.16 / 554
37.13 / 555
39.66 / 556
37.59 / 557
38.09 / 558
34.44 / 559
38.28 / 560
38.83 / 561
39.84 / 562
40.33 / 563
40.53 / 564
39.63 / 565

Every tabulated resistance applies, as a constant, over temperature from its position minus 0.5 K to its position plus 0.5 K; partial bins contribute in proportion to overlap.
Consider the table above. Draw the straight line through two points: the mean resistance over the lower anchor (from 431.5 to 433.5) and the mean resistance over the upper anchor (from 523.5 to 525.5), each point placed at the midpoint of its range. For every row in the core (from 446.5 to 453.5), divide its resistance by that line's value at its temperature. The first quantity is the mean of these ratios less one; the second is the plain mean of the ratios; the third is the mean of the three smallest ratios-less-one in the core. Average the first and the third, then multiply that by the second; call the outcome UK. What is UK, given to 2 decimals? -0.26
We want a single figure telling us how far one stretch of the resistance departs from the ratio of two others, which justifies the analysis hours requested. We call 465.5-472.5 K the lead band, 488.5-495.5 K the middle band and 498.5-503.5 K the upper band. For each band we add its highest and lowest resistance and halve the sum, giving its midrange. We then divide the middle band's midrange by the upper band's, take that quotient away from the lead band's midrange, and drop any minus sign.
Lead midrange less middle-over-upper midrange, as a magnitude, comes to 40.5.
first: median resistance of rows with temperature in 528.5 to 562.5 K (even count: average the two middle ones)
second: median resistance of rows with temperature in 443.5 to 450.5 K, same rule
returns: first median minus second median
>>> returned 14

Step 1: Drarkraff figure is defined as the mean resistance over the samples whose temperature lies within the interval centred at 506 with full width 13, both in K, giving 46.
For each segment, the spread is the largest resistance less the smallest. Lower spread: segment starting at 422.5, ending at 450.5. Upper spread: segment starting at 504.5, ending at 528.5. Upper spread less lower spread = -9.4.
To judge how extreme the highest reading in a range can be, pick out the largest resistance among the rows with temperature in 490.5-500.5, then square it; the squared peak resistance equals 2552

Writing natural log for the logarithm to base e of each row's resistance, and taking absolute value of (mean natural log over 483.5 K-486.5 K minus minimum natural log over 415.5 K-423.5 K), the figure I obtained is 0.16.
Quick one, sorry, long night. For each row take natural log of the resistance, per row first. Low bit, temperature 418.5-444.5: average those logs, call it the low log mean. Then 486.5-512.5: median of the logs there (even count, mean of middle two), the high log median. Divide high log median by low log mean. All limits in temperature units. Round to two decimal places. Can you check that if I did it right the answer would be 1.07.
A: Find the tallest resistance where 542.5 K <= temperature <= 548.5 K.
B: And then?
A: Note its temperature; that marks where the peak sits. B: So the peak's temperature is 546 K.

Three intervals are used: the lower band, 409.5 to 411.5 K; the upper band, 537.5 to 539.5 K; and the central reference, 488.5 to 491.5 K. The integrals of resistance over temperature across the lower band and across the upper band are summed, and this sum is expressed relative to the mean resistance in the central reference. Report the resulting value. 4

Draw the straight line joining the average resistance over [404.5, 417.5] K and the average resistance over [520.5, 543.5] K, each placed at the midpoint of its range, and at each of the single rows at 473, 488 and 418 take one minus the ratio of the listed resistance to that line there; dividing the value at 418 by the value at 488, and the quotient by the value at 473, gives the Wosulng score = 178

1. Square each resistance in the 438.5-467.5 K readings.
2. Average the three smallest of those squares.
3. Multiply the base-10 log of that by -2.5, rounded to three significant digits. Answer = -6.48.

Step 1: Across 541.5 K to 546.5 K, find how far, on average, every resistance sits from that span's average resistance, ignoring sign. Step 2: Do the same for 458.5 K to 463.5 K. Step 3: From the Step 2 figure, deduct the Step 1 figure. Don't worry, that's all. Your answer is 0.9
